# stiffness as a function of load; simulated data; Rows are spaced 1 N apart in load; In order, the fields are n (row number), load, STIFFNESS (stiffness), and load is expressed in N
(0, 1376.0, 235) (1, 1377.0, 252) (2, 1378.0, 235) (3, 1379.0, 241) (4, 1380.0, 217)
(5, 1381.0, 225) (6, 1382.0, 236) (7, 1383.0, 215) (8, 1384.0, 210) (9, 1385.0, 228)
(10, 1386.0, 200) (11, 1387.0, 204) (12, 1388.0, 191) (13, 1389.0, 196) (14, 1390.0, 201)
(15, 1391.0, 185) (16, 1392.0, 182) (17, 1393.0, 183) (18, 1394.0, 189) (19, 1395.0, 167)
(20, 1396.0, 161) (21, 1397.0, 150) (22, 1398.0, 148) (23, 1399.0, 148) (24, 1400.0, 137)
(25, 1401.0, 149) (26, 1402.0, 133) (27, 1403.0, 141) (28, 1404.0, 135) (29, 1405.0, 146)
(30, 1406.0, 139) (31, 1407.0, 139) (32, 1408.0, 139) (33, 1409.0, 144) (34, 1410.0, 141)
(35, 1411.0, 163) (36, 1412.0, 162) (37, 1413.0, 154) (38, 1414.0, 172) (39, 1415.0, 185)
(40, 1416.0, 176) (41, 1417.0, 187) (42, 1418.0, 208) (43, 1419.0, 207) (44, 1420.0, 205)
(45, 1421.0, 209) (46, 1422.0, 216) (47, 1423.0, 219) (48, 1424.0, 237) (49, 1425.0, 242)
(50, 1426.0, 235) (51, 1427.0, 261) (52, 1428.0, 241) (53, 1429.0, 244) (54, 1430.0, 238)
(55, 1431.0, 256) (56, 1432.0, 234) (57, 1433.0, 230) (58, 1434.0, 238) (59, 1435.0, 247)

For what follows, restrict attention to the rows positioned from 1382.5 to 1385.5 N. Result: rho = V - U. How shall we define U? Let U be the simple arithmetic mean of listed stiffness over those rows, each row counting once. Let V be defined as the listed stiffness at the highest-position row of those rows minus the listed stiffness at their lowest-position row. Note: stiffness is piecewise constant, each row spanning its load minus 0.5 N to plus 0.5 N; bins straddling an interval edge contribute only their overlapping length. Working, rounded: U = 218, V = 13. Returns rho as -205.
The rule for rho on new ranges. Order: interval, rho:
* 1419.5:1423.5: -198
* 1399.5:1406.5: -138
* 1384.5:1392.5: -244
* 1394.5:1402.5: -183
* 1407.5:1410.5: -139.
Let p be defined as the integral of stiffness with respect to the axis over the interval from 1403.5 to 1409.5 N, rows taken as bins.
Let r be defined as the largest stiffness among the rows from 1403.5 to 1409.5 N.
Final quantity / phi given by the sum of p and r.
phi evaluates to 988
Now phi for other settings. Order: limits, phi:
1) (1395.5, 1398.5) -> 620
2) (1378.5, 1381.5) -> 924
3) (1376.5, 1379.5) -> 980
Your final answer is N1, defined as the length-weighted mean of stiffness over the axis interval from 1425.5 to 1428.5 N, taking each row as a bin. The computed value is 246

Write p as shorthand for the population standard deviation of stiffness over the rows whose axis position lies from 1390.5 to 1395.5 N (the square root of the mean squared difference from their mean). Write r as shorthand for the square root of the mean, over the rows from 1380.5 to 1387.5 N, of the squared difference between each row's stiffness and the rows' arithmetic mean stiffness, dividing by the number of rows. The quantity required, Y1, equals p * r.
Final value 92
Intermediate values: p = 7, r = 12.3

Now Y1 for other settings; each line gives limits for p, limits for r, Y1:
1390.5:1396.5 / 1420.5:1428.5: 161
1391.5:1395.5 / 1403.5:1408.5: 29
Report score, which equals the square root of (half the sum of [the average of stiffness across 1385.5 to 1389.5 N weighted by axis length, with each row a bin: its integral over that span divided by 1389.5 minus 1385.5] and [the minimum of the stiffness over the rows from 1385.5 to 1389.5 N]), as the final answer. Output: 13.9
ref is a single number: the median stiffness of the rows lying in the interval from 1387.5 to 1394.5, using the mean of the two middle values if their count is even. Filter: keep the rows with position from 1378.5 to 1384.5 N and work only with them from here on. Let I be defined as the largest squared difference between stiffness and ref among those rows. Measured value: 2704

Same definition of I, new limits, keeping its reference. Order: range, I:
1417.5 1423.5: 900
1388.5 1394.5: 144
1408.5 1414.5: 2304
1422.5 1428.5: 5184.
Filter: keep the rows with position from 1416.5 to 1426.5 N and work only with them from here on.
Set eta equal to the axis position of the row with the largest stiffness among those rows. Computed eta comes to 1425.0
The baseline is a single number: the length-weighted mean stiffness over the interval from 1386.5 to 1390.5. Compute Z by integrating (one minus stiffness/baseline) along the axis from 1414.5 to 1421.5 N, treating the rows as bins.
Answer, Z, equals 0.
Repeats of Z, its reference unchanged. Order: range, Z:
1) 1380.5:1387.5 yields -1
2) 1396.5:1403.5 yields 2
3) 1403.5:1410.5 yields 2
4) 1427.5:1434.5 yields -1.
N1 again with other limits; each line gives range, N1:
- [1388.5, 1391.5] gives 194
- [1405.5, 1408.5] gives 139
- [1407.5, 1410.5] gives 141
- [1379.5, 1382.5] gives 226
